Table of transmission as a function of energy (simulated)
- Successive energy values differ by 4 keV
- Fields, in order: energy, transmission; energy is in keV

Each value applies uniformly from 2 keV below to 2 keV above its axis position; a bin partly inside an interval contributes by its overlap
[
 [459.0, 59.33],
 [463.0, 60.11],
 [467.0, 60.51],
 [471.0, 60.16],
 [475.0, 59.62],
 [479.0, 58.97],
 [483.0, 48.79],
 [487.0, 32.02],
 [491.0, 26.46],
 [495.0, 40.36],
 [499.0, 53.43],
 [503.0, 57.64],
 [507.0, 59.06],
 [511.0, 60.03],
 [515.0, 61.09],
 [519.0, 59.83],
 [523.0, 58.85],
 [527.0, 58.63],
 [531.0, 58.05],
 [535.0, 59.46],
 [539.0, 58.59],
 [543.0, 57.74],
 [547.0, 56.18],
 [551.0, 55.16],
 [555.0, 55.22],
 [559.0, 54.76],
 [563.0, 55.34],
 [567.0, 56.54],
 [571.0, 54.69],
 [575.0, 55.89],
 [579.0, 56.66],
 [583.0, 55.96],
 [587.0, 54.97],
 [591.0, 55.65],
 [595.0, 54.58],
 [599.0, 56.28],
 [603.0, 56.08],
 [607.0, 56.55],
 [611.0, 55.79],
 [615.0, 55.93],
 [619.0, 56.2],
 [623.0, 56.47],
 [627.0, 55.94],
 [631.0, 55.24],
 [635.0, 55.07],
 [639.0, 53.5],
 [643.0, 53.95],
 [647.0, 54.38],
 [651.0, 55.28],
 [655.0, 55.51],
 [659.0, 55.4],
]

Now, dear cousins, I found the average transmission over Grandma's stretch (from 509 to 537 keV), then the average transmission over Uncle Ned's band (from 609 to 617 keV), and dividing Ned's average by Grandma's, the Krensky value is 0.94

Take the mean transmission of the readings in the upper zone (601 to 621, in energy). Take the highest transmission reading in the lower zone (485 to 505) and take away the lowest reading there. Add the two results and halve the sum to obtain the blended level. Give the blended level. 44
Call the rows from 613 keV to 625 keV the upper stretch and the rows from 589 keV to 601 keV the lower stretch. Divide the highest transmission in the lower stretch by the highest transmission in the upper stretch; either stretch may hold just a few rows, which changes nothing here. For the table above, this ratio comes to 1.00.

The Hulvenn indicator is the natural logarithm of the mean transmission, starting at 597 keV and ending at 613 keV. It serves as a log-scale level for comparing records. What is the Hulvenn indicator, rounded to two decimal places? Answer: 4.03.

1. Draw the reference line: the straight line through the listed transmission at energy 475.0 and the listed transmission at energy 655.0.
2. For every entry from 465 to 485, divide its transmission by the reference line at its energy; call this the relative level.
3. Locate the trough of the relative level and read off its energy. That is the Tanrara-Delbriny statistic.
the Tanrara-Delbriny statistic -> 483.0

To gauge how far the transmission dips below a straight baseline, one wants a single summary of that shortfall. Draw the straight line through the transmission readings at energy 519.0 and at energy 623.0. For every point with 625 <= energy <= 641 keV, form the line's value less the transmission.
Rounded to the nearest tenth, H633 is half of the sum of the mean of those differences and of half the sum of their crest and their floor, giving 1.3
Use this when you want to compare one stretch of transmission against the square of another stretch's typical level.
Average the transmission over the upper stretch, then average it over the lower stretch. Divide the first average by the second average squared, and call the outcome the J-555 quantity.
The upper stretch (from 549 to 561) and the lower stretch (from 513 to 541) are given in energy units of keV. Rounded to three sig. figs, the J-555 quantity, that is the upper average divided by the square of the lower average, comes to 0.0157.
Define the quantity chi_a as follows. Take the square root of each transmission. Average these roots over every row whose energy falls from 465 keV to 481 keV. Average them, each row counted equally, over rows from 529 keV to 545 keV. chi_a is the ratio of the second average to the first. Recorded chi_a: 0.99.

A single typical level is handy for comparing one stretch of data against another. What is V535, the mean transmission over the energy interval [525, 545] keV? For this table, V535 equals 58.5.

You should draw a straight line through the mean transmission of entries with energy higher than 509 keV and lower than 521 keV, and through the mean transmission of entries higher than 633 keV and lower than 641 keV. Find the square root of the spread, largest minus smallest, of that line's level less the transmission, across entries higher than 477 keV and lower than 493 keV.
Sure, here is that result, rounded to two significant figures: 5.6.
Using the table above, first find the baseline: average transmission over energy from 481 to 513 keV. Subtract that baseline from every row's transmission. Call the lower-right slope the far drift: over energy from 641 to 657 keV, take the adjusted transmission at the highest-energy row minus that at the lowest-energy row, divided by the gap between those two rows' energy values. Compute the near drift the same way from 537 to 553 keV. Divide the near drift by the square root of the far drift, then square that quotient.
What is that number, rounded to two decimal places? 0.63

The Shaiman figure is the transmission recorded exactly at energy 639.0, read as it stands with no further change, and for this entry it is 53.5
